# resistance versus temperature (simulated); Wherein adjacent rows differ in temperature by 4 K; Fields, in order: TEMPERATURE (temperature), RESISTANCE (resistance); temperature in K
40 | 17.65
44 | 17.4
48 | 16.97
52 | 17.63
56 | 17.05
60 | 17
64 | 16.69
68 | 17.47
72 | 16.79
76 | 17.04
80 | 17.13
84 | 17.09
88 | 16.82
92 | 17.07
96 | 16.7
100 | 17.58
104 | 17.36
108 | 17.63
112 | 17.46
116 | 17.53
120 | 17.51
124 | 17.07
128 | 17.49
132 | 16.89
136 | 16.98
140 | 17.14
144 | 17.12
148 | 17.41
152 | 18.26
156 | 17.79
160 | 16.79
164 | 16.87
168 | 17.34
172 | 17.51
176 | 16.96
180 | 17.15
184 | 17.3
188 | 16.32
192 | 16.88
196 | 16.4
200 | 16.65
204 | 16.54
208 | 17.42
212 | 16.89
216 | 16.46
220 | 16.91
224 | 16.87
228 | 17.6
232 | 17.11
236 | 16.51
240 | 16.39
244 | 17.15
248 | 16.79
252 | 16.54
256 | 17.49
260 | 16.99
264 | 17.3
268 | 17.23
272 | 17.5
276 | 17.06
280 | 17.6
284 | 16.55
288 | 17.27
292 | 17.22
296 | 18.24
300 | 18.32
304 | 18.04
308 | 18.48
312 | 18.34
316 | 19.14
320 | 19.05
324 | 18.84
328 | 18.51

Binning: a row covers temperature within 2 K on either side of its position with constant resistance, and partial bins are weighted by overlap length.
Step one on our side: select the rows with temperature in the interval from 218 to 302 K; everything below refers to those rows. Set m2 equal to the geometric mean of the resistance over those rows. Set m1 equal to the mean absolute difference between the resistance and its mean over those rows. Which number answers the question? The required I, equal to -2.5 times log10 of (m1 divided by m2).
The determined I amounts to 4.1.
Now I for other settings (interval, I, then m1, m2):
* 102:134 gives 4.9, 0.20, 17.37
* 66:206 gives 4.3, 0.32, 17.14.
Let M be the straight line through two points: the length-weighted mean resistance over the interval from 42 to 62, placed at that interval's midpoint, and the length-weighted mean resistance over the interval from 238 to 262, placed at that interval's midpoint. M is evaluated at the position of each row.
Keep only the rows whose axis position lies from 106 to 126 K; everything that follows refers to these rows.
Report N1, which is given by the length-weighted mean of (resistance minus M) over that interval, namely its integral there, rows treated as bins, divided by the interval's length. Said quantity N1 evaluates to 0.33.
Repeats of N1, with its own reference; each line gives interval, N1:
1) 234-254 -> -0.23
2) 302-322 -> 1.82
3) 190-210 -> -0.19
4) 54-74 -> -0.19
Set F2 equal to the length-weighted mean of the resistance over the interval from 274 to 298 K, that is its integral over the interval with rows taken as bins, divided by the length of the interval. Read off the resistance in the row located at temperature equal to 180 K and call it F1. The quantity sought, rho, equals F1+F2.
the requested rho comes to 34.5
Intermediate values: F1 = 17.15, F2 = 17.3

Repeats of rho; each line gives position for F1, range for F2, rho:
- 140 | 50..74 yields 34.2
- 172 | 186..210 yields 34.2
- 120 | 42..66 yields 34.6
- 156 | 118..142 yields 35.0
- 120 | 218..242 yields 34.4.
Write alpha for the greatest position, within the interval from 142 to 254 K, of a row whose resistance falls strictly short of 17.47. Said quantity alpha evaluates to 252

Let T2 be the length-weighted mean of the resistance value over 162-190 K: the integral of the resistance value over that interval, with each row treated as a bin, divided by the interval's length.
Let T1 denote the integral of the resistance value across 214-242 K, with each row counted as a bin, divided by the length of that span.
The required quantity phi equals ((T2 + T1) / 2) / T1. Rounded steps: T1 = 16.8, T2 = 17.1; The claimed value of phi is 1.01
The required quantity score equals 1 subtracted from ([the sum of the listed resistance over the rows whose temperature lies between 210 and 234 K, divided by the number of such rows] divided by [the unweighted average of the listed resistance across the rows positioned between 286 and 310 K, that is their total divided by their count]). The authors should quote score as -0.05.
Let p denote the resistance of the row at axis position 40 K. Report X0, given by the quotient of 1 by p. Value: 0.057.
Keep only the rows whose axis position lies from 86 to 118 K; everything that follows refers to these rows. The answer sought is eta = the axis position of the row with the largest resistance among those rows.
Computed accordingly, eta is 108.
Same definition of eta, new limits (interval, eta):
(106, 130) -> 108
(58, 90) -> 68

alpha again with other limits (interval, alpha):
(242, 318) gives 292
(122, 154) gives 148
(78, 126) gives 124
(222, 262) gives 260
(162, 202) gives 200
